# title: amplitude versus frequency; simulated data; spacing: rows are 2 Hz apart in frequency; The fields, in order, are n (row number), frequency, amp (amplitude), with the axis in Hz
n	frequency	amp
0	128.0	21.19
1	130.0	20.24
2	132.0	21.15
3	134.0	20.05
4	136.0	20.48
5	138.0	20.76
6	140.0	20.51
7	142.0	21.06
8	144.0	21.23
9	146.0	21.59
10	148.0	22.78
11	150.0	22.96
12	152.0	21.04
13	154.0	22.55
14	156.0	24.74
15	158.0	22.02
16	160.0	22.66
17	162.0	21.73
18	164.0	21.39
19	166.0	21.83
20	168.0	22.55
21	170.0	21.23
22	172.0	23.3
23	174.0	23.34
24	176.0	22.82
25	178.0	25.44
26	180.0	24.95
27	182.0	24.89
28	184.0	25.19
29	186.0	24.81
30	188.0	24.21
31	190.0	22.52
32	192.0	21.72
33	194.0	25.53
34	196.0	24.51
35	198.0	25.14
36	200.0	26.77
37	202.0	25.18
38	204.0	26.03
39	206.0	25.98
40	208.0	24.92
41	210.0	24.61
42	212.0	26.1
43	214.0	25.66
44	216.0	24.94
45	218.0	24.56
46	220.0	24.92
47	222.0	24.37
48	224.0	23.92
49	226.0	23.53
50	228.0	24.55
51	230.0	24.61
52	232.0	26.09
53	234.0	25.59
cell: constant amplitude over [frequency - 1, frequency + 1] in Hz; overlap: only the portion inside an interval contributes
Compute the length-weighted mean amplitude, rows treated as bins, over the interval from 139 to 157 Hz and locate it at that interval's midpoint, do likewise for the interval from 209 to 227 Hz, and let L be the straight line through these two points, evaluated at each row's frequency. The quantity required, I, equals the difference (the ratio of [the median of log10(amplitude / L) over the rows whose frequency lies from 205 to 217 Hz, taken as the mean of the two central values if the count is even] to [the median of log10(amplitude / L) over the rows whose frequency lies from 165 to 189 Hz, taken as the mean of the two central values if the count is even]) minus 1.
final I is 0.64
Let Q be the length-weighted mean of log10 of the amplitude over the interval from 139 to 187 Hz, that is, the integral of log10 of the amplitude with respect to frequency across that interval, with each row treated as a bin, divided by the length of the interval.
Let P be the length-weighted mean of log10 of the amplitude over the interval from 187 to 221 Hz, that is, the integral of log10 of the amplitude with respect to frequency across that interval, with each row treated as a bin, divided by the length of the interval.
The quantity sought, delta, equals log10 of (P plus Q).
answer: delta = 0.440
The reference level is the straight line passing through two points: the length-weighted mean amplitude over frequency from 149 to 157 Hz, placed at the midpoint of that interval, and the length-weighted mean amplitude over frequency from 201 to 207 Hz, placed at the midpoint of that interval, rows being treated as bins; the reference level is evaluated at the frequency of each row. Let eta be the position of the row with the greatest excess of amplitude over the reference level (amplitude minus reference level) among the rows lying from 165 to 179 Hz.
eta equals 178.0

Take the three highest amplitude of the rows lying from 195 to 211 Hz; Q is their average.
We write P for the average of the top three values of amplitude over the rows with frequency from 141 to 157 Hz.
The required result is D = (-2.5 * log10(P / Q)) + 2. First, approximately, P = 23.5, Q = 26.3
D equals 2.12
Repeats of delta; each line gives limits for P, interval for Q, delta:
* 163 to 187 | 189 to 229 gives 0.441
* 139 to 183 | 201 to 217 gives 0.441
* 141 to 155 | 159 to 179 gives 0.430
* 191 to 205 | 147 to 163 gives 0.439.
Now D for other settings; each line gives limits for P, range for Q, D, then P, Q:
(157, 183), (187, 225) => 2.05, 25.1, 26.3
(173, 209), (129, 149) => 1.80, 26.3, 21.9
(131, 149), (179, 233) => 2.20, 21.9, 26.3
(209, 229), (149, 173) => 1.92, 25.6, 23.7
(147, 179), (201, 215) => 2.07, 24.5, 26.0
